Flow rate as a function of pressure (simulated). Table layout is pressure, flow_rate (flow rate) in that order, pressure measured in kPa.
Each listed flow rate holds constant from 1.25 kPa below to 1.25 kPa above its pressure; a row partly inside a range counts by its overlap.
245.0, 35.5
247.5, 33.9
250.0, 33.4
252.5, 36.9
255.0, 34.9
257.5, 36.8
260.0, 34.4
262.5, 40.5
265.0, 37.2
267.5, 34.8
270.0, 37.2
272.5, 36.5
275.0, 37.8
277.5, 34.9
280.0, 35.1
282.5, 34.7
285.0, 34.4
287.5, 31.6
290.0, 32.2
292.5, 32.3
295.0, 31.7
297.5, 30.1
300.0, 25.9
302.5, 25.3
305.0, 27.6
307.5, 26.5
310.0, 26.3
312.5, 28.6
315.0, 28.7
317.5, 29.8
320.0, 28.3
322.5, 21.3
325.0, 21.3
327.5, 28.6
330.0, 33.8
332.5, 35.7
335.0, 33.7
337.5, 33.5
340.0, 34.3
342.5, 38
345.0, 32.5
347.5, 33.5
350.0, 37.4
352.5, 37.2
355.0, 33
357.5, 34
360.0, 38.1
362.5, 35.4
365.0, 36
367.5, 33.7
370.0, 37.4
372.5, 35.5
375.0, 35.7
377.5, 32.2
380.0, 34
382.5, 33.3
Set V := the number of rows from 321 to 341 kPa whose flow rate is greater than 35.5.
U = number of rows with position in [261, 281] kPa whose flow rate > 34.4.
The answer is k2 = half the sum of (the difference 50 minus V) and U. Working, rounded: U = 8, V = 1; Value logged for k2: 28.5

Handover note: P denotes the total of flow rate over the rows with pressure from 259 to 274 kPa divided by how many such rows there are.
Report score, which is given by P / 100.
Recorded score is 0.368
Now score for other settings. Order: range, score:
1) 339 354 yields 0.355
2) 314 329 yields 0.263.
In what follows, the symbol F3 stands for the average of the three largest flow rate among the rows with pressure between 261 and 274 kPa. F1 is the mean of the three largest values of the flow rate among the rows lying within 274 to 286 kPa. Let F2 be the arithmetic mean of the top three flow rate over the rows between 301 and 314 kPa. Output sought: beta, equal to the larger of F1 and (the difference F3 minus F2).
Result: 36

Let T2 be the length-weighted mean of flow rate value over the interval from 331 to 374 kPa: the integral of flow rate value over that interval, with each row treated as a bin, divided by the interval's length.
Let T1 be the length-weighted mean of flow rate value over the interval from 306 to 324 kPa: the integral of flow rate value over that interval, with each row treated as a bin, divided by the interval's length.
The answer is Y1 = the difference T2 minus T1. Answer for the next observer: 8.2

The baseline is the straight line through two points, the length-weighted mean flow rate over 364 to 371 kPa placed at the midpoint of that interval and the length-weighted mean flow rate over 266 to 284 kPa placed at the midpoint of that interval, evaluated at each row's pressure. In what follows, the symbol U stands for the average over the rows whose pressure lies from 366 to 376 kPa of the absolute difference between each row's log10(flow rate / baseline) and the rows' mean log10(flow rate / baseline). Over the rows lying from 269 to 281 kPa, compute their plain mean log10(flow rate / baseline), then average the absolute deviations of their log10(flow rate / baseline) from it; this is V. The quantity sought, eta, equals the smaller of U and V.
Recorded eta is 0.0120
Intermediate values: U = 0.012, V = 0.012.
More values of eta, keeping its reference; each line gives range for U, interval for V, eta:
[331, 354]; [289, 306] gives 0.0218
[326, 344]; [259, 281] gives 0.0178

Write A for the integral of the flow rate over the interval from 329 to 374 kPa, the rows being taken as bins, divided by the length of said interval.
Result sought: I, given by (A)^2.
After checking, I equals 1236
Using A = 35.2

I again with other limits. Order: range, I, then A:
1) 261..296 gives 1231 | 35.1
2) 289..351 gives 914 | 30.2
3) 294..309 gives 771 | 27.8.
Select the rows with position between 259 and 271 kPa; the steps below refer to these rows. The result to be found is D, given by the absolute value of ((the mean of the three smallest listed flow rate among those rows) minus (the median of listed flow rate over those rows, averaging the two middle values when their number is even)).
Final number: 1.7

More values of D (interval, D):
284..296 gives 0.4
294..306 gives 1.3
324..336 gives 5.8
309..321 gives 0.9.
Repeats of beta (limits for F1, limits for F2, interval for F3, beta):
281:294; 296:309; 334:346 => 34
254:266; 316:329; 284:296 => 38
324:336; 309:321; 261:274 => 34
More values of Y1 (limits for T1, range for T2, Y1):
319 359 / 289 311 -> -3.7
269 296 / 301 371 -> -2.7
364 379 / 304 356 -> -4.1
